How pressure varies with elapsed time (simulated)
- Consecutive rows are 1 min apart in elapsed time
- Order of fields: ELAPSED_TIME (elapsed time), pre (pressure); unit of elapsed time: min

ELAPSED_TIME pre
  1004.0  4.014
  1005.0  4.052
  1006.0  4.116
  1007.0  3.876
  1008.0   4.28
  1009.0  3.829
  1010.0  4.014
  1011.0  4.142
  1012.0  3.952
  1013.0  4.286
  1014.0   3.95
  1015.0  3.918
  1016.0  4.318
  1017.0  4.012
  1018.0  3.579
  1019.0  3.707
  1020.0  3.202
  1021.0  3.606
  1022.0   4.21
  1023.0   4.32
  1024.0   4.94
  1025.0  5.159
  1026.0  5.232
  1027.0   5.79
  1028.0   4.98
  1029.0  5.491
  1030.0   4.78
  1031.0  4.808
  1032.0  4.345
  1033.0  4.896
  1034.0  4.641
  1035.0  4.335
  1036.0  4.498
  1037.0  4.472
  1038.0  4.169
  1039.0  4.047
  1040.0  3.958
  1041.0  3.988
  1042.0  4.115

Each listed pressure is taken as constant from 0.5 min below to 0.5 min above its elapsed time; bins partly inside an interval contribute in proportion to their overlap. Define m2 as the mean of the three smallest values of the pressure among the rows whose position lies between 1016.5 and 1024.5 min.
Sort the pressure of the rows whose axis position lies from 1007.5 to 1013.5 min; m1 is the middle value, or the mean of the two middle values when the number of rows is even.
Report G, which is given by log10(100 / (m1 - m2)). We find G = 2.21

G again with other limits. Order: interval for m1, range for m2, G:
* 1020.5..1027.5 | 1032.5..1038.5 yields 2.21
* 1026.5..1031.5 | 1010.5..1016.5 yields 1.98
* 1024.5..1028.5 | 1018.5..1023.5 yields 1.77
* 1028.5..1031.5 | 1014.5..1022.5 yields 1.87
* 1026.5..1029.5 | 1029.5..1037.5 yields 1.96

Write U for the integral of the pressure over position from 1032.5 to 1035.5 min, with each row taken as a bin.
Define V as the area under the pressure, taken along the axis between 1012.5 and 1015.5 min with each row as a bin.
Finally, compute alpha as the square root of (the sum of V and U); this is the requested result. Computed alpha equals 5.10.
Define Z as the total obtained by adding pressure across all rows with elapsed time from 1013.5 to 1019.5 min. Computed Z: 23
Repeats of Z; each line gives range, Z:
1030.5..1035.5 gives 23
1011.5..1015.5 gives 16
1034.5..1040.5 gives 25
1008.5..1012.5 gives 16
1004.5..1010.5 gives 24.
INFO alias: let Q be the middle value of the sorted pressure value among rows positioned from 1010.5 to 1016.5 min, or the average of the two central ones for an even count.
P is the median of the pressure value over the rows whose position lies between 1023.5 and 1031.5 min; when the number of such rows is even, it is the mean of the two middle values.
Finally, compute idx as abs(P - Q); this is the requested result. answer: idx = 1.0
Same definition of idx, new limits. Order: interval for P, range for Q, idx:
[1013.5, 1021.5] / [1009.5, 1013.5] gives 0.3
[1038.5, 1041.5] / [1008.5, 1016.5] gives 0.0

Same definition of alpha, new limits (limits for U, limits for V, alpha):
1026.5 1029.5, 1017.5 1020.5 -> 5.17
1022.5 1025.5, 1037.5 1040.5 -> 5.16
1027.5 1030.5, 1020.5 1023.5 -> 5.23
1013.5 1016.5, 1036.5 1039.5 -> 4.99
